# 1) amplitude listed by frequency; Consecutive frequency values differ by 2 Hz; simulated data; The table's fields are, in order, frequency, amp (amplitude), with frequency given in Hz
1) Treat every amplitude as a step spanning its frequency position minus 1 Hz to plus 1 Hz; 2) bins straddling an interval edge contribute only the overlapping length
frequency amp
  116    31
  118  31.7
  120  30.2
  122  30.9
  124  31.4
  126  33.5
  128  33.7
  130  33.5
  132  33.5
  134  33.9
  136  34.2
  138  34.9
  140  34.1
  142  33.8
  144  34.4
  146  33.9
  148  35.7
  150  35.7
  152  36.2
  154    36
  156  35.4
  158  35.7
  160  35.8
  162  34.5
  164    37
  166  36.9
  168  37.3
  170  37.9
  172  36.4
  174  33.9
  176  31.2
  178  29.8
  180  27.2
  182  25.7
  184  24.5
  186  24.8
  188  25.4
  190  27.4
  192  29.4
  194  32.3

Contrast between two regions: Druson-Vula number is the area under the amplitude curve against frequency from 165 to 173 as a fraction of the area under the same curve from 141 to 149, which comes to 1.08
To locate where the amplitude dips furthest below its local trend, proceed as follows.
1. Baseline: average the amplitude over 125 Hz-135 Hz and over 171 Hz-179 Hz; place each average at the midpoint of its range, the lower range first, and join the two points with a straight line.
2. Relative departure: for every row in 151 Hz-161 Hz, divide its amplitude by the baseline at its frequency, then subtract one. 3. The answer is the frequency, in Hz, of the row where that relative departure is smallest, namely 156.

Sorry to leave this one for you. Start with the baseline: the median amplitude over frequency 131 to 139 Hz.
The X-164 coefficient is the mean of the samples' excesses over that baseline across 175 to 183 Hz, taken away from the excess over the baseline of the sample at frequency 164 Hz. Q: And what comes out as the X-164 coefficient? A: 9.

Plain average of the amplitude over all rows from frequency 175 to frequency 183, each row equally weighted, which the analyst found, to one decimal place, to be 28.5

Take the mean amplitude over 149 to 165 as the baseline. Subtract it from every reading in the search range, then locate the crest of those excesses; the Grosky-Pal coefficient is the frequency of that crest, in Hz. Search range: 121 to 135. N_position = 134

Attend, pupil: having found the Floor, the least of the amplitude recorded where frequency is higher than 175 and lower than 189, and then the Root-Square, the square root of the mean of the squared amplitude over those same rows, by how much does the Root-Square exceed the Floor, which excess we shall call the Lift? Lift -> 2.6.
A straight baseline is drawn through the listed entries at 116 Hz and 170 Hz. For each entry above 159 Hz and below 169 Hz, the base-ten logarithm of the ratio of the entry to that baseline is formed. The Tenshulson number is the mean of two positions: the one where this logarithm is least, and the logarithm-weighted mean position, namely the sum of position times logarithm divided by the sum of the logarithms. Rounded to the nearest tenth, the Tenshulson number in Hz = 162.3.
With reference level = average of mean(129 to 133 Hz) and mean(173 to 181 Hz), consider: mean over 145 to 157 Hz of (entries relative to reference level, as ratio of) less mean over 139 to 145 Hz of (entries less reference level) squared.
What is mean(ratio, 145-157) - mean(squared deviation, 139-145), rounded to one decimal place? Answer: -3.3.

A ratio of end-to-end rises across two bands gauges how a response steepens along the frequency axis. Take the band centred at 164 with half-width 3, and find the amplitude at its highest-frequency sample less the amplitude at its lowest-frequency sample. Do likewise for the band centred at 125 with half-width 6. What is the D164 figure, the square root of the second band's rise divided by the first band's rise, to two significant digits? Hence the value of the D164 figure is 1.2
